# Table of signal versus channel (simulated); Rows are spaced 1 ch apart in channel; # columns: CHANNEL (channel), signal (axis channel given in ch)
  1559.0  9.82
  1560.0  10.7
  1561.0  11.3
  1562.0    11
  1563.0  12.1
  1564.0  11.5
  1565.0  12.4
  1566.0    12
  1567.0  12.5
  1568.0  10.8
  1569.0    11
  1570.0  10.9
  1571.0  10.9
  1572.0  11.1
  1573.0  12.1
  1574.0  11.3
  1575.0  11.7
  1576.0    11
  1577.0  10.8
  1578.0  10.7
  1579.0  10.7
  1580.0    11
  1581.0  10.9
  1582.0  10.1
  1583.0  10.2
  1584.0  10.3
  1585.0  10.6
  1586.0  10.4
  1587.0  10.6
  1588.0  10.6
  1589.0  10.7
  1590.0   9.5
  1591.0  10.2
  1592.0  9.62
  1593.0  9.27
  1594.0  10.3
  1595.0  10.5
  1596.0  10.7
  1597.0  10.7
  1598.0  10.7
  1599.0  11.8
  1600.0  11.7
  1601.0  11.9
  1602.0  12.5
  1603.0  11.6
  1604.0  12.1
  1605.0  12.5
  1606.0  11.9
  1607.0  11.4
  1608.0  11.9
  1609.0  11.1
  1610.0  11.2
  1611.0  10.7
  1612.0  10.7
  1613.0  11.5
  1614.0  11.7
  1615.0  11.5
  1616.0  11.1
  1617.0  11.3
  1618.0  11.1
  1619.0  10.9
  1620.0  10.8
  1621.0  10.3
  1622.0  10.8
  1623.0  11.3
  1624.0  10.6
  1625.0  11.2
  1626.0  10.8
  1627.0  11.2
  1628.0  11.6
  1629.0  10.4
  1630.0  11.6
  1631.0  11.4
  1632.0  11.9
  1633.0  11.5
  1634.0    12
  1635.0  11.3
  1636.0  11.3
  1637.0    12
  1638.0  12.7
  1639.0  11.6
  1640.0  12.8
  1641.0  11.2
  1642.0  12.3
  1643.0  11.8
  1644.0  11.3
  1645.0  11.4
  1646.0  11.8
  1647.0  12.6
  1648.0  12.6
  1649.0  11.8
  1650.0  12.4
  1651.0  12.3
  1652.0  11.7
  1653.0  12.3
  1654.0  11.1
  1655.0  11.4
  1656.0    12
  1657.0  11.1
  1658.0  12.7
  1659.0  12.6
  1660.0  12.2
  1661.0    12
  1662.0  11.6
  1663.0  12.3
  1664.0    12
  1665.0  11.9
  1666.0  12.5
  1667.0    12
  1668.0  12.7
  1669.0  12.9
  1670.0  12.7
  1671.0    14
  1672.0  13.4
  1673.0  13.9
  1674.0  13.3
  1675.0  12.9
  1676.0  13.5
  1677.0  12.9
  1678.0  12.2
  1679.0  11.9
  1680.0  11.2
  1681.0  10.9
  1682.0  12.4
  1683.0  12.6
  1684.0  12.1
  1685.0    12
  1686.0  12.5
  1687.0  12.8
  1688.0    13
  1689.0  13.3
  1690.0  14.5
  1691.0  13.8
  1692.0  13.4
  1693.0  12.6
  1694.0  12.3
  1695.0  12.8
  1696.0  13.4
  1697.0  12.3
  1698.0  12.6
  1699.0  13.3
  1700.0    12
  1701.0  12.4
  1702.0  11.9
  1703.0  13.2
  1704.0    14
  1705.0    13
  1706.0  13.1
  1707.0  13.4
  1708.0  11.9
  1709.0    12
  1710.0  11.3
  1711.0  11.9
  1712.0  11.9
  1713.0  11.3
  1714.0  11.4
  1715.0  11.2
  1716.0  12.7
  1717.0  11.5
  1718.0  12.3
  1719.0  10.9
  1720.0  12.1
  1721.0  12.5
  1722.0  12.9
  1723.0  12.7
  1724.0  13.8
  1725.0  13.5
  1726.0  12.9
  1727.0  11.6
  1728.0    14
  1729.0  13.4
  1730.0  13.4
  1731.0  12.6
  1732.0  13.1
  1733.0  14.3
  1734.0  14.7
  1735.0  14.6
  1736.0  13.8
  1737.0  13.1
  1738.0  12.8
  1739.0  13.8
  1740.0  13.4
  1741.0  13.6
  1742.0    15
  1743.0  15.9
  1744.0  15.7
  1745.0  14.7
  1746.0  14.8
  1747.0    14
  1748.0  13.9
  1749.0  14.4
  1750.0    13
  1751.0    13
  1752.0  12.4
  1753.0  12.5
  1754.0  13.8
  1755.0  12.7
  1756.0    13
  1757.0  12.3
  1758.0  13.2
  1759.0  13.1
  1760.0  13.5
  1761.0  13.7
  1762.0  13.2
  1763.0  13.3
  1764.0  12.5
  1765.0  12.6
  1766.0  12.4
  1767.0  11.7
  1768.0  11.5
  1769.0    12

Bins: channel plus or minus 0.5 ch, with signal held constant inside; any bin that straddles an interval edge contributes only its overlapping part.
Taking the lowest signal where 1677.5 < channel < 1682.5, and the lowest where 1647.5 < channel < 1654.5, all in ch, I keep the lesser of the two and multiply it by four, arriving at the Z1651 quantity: 44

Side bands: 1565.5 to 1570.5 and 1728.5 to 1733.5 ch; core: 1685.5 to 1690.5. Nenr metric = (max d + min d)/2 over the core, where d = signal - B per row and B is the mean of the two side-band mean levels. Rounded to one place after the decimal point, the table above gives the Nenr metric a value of 1.1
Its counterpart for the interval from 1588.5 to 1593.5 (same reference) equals -2.4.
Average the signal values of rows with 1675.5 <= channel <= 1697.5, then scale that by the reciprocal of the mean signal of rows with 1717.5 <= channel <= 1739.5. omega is 0.964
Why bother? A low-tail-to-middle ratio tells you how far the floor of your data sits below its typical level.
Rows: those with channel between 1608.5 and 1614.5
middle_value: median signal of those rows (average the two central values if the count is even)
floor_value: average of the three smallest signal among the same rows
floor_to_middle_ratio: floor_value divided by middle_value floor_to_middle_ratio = 0.972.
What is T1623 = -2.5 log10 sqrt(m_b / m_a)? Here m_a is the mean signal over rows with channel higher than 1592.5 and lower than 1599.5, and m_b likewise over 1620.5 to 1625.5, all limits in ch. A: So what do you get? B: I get -0.01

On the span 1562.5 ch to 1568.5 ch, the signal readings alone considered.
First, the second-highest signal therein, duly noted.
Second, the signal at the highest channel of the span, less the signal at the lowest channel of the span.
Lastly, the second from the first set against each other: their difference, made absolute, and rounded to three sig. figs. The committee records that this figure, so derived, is 13.7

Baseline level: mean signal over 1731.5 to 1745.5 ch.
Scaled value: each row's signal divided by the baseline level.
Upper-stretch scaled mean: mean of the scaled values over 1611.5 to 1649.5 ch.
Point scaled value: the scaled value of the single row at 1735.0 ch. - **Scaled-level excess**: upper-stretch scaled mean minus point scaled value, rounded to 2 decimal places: -0.22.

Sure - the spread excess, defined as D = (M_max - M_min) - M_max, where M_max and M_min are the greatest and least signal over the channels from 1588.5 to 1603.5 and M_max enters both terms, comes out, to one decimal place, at -9.3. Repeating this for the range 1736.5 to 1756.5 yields -12.4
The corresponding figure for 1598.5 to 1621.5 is -10.3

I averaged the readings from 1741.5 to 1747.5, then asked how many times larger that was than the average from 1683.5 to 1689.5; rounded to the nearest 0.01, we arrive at 1.19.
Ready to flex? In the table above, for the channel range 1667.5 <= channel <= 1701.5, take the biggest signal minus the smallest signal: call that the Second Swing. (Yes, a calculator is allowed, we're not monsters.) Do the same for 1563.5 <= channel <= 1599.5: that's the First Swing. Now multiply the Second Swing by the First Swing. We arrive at 12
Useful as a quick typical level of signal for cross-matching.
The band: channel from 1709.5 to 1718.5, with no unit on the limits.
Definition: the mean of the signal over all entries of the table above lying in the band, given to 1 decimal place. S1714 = 11.7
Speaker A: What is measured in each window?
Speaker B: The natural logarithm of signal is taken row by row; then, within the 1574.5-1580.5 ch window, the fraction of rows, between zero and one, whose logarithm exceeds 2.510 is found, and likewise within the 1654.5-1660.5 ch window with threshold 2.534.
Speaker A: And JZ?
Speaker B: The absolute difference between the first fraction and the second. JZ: 0.17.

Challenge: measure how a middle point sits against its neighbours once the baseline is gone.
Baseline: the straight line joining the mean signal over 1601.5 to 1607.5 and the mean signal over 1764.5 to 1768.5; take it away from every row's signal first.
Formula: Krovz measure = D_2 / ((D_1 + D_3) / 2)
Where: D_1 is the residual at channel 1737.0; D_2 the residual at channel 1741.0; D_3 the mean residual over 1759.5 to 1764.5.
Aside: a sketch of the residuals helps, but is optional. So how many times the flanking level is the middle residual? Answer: 1.4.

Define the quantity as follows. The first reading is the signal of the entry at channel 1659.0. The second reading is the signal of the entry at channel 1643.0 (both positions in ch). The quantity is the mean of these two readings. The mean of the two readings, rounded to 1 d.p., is 12.2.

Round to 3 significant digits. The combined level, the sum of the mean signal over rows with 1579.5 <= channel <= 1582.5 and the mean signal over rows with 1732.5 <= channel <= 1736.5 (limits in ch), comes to 25.0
